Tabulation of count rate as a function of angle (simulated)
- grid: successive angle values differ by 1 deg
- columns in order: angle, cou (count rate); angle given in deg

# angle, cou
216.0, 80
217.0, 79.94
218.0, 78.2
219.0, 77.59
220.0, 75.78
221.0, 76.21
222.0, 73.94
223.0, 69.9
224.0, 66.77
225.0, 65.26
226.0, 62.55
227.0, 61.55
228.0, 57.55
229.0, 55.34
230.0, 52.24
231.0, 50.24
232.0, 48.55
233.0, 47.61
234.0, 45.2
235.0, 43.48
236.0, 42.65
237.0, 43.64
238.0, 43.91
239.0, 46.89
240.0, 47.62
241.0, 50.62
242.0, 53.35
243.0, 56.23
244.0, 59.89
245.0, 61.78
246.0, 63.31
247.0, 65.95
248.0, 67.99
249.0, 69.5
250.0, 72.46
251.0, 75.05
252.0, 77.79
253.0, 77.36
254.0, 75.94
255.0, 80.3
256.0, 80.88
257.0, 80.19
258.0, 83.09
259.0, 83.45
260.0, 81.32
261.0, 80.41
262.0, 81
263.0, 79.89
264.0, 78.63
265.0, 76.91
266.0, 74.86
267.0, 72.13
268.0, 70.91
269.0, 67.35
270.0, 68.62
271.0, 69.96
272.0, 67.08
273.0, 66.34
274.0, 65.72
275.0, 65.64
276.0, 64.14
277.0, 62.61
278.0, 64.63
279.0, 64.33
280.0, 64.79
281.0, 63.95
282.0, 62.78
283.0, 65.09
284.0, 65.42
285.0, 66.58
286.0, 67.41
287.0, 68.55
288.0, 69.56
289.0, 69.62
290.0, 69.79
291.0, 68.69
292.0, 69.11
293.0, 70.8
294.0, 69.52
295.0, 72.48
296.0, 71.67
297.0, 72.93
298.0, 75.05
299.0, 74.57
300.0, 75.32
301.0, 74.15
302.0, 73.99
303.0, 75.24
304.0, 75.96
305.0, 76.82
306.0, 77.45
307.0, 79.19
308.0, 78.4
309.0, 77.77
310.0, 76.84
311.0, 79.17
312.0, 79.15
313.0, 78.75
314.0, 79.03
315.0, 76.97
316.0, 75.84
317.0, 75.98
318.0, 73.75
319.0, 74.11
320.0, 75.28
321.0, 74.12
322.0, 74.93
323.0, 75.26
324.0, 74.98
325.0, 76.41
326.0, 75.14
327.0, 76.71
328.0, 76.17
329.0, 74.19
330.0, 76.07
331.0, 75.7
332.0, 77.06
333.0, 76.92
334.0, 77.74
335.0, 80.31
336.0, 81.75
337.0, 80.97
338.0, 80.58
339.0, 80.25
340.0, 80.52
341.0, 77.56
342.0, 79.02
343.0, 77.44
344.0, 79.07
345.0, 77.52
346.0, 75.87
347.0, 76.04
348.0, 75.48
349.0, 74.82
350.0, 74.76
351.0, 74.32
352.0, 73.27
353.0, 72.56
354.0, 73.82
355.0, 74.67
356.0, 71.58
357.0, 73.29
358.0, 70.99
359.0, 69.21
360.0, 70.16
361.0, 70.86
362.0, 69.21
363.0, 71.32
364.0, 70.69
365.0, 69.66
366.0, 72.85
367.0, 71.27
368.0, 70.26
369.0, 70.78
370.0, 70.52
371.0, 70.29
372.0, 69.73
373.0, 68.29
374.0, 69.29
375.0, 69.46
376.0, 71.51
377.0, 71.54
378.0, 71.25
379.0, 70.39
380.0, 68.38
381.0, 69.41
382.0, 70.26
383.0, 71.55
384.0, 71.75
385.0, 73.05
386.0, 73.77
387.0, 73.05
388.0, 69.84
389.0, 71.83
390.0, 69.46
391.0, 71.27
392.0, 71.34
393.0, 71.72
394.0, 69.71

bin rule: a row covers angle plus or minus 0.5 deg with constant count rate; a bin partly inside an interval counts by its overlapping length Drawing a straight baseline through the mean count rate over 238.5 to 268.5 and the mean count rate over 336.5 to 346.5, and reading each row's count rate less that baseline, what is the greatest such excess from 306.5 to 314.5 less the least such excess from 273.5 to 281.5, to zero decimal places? 14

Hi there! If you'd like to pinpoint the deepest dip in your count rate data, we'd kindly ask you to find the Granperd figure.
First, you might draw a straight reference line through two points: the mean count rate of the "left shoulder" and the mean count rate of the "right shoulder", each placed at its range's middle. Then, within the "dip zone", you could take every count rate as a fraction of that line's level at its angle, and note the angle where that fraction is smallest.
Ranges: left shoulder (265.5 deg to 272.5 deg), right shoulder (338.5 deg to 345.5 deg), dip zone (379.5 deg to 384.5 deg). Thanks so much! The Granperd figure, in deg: 380.0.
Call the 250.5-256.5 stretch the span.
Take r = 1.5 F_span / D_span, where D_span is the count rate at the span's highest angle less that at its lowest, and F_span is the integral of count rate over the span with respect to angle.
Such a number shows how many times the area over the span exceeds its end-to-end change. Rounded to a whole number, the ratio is 120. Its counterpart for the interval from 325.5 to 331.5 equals 1216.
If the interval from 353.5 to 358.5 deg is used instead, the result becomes -193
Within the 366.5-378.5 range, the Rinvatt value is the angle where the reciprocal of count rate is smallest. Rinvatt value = 377.0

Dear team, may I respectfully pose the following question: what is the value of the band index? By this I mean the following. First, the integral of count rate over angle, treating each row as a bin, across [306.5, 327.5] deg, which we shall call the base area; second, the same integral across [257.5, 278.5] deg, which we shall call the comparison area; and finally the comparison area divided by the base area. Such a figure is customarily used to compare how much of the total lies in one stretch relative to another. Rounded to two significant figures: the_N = 0.95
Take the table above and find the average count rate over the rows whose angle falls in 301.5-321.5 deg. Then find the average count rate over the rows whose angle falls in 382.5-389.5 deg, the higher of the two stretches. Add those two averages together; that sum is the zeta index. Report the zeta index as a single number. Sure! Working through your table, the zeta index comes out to 149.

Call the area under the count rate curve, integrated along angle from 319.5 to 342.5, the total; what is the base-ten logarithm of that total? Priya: 3.25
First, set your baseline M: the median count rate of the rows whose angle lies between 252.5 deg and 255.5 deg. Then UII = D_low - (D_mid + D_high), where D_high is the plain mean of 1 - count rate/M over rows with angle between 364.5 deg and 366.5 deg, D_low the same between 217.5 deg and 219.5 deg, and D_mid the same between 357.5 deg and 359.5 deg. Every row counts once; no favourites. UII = -0.18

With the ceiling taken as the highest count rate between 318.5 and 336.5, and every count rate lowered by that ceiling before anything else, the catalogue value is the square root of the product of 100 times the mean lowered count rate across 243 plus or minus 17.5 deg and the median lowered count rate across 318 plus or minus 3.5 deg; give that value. 113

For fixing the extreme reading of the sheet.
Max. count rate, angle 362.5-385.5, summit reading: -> 73.05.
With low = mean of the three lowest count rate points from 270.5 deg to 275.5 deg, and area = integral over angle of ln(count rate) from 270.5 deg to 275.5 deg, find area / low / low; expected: 0.0048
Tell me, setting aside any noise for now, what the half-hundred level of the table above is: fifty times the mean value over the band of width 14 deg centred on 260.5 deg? 3961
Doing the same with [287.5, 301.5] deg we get 3583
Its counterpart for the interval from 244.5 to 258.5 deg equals 3684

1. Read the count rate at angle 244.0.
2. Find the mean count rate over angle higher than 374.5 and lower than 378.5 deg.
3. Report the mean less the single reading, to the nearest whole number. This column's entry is 11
